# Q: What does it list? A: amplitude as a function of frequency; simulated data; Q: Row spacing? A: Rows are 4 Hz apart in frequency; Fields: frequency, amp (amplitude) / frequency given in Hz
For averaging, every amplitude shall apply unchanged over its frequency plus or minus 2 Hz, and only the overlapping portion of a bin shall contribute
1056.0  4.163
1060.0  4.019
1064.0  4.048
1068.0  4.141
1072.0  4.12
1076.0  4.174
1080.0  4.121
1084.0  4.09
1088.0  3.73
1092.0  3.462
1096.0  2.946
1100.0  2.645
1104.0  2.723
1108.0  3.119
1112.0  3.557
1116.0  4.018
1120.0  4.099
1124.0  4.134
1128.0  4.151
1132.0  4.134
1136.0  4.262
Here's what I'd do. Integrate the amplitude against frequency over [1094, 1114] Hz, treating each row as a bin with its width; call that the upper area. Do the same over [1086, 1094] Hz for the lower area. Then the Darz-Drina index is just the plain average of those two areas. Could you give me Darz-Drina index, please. 44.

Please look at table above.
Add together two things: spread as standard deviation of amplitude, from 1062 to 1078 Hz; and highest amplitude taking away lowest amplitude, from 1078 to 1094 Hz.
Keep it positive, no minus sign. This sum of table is 0.71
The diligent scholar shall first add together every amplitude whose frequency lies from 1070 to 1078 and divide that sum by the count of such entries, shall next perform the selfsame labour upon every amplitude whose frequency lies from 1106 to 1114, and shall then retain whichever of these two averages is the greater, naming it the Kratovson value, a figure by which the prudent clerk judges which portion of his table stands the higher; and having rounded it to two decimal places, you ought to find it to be 4.15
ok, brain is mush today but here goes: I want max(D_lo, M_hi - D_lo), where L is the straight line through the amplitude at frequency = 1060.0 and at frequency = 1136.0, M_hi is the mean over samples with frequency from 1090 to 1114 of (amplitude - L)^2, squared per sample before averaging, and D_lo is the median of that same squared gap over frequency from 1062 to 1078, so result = 1.3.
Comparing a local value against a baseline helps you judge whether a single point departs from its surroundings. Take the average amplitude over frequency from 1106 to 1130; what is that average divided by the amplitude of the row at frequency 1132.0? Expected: 0.93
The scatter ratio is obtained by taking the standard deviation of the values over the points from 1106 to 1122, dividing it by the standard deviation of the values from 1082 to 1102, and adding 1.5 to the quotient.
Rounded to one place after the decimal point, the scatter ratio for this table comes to 2.3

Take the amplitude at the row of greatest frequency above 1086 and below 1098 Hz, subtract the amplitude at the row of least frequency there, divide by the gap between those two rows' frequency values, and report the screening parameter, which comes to -0.10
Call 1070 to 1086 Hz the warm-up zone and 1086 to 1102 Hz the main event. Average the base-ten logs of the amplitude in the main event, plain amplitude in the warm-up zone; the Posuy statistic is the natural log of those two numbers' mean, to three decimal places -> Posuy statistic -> 0.839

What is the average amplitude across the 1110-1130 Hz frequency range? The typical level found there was 3.99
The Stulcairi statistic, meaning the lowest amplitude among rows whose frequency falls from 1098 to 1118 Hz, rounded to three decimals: 2.645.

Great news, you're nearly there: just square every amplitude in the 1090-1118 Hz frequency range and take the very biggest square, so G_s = 16.1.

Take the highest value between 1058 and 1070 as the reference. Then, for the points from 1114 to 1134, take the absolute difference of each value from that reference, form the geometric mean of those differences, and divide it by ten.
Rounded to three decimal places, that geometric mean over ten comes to 0.002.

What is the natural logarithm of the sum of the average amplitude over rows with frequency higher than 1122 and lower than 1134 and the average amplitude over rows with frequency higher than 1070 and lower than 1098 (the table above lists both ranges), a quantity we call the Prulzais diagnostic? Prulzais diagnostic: 2.07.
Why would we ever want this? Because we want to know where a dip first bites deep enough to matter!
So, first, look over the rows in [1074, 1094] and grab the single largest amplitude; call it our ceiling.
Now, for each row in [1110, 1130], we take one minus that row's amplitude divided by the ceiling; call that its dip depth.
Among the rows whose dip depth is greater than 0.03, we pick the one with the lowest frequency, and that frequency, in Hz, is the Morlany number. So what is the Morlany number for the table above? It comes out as 1112.0 Hz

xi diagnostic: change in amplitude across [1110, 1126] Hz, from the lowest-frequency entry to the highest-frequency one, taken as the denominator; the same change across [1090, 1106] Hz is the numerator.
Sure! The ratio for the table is -1.3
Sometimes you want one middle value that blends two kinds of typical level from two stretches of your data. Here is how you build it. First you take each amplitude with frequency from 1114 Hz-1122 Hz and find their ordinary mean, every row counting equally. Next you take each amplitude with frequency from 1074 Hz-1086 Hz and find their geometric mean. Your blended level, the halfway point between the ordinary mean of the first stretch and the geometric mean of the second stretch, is 4.09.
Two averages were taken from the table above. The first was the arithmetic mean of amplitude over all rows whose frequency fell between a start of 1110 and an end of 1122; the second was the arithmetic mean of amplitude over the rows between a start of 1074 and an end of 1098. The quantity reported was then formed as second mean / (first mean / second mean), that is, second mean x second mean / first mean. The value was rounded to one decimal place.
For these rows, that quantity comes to 3.6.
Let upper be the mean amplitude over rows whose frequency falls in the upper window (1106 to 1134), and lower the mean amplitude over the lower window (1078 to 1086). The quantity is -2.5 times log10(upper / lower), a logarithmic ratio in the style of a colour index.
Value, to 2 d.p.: 0.06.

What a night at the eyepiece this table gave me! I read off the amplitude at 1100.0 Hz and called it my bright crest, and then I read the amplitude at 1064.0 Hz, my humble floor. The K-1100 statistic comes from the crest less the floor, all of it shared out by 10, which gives -0.14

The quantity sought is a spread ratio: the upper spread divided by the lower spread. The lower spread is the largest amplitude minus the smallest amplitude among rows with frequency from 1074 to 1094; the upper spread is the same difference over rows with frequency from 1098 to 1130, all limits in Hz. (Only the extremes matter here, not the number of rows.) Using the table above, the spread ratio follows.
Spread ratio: 2.1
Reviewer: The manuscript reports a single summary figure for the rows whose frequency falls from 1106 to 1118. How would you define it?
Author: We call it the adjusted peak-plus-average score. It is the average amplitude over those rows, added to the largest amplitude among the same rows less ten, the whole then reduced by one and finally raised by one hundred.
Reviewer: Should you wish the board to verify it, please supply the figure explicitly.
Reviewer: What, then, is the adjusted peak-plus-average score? 96.6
